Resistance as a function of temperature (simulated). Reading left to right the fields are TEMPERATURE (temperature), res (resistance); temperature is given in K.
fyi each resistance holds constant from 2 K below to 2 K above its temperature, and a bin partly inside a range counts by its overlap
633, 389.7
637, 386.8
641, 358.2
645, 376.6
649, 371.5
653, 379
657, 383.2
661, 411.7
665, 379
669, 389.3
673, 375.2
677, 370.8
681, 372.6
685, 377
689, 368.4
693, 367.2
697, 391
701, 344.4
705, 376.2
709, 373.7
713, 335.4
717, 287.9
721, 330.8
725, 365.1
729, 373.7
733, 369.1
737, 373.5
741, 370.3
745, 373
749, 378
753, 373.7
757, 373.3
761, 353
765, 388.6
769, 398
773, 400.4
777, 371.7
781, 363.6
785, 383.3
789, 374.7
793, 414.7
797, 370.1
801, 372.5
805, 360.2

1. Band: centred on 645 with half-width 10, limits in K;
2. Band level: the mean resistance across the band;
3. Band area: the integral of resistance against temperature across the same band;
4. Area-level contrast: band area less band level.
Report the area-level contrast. 7114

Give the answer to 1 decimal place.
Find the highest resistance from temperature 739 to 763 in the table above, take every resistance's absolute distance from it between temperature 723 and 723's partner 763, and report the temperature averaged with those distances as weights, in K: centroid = 744.9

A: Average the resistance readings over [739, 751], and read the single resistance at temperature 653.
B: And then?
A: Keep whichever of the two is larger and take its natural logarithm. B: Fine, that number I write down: 5.94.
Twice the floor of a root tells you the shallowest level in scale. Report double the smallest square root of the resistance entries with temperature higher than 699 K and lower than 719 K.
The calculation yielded 33.9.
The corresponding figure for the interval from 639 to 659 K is 37.9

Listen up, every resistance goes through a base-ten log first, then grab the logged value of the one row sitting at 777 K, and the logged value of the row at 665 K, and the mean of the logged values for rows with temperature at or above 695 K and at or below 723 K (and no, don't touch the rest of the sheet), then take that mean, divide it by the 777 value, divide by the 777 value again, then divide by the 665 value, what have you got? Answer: 0.1491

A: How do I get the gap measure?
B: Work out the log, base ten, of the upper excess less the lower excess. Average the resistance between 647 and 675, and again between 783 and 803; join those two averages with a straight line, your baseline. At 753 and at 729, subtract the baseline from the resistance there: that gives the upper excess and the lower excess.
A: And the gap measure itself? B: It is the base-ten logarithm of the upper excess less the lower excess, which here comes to -0.71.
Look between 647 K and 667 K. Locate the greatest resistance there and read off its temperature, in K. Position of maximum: 661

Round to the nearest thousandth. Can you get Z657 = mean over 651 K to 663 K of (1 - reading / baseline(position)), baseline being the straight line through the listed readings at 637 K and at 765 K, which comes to -0.011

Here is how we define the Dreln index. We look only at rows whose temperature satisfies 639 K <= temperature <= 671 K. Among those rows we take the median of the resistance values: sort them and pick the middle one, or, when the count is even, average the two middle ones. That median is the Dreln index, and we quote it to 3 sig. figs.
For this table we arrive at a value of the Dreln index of 379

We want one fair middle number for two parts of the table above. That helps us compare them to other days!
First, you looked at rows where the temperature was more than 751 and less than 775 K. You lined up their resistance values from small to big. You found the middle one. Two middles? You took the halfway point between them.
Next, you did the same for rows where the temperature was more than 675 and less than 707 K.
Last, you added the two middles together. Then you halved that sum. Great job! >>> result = 376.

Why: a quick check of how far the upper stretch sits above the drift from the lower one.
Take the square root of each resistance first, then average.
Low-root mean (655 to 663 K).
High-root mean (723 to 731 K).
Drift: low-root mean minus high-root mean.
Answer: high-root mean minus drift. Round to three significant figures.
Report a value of 18.5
